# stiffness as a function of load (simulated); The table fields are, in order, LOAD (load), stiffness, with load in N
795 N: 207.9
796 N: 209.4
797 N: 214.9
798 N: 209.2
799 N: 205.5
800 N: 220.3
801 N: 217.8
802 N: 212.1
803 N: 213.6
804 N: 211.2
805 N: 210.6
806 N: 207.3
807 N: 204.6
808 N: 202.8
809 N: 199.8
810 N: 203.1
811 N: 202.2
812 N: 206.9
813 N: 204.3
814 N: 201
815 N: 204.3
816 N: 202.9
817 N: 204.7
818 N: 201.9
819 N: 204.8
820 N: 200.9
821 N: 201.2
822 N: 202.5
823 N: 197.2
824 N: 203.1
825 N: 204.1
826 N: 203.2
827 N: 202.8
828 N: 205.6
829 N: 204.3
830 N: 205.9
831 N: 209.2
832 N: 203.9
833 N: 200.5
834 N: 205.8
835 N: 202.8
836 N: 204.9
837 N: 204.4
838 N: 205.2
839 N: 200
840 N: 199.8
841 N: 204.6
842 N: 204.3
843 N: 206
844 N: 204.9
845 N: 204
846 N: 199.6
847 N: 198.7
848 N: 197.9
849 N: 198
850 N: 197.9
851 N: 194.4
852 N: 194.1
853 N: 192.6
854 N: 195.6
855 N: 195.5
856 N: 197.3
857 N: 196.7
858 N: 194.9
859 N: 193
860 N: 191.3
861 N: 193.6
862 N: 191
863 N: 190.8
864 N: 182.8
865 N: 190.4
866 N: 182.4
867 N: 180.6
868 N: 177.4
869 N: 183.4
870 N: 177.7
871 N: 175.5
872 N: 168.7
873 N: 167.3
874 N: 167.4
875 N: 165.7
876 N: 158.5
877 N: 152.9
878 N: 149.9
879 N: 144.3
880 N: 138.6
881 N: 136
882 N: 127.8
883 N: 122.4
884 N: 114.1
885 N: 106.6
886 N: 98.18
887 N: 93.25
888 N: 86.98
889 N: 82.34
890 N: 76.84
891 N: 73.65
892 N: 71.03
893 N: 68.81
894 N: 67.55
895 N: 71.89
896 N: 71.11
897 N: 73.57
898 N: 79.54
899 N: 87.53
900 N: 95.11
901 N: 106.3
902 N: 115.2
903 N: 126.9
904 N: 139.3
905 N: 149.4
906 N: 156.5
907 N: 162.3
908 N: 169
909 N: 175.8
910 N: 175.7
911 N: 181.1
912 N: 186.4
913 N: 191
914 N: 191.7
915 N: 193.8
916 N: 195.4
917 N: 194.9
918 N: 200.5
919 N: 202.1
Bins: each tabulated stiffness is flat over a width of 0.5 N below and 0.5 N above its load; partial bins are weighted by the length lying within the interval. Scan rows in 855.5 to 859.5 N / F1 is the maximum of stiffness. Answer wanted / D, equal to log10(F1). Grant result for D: 2.30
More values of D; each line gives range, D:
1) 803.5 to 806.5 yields 2.32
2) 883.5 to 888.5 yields 2.06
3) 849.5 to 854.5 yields 2.30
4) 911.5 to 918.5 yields 2.30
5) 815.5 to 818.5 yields 2.31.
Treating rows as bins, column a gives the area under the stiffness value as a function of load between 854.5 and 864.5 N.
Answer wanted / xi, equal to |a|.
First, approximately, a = 1927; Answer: 1927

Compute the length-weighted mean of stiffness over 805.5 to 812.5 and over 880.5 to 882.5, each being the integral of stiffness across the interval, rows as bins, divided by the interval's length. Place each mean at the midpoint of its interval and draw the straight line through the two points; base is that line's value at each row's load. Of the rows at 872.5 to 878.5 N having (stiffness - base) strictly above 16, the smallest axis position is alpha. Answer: 873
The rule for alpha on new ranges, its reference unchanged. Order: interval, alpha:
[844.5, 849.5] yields 845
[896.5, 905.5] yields 903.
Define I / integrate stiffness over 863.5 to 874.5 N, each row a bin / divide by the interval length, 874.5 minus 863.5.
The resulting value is 178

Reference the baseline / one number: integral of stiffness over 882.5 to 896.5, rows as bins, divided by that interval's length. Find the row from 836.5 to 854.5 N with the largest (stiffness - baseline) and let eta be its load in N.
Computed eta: 843 N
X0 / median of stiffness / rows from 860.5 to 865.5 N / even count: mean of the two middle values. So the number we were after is 191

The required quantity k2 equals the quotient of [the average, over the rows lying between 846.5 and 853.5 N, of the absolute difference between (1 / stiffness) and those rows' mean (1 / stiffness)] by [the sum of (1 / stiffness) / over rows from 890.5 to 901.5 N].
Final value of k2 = 0.0004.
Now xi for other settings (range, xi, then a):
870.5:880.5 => 1589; 1589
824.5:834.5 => 2045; 2045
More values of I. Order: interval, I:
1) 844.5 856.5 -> 197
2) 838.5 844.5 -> 203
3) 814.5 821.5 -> 203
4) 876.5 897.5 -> 101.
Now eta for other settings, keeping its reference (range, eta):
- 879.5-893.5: 880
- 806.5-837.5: 831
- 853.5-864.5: 856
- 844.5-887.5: 845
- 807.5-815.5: 812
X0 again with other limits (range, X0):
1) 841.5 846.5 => 204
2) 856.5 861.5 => 194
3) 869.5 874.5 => 169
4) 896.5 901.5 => 88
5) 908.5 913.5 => 181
